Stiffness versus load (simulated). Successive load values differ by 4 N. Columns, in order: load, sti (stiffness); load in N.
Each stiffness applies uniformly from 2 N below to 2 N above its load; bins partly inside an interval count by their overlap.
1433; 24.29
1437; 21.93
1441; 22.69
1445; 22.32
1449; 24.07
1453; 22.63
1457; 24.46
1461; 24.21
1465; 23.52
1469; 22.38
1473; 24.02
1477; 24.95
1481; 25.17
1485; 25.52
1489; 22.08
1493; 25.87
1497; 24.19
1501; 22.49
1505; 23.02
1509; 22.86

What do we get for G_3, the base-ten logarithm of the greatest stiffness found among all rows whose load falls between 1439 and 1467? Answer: 1.39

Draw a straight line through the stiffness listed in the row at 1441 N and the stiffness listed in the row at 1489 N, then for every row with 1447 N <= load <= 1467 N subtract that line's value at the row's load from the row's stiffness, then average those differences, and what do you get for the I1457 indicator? 1.3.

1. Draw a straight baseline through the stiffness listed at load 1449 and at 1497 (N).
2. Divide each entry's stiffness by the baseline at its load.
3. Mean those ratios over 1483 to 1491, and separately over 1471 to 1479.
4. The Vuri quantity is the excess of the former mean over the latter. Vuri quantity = -0.03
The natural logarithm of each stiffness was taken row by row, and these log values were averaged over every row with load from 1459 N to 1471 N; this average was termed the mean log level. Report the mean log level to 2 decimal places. 3.15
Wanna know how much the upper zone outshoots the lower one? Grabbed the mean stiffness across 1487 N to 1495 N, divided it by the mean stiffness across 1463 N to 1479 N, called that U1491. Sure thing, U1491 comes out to 1.01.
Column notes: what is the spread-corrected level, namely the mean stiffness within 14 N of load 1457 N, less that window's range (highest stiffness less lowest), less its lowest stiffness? -1.1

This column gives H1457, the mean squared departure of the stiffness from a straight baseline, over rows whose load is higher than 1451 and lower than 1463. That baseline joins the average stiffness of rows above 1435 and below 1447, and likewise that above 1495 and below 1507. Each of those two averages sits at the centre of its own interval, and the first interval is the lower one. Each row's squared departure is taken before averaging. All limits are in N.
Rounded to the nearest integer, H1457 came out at 2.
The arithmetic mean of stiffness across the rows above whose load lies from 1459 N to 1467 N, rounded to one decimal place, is 23.9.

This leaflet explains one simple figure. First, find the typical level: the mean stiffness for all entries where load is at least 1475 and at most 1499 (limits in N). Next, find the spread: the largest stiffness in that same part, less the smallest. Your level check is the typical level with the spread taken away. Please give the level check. 20.84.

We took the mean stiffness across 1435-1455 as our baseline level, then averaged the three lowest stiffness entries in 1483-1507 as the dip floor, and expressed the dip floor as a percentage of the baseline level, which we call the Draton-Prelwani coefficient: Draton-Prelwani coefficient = 99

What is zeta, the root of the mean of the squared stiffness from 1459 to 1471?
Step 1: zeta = 23.4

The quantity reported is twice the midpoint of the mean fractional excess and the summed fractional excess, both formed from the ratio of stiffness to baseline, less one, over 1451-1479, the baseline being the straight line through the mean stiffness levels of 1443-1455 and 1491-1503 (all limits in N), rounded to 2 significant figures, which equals 0.12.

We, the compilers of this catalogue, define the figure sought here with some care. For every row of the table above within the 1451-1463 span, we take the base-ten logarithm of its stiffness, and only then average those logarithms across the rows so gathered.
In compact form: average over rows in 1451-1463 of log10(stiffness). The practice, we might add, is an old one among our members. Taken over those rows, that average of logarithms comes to 1.38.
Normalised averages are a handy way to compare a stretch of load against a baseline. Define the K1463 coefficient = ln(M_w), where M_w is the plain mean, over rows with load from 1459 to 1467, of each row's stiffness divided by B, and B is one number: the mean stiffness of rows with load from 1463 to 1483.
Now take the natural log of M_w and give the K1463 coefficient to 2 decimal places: -0.01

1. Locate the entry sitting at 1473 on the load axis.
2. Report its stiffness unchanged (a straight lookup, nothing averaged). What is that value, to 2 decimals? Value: 24.02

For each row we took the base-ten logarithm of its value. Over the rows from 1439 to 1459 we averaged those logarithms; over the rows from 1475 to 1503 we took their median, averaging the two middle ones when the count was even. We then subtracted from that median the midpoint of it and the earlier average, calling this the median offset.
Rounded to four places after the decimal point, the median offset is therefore 0.0156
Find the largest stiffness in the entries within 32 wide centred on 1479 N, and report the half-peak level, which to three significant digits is 12.9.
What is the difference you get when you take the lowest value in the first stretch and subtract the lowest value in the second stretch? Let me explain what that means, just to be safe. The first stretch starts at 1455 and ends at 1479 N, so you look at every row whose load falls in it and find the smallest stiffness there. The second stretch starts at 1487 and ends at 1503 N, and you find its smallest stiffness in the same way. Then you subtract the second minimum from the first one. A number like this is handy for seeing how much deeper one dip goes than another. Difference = 0.30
